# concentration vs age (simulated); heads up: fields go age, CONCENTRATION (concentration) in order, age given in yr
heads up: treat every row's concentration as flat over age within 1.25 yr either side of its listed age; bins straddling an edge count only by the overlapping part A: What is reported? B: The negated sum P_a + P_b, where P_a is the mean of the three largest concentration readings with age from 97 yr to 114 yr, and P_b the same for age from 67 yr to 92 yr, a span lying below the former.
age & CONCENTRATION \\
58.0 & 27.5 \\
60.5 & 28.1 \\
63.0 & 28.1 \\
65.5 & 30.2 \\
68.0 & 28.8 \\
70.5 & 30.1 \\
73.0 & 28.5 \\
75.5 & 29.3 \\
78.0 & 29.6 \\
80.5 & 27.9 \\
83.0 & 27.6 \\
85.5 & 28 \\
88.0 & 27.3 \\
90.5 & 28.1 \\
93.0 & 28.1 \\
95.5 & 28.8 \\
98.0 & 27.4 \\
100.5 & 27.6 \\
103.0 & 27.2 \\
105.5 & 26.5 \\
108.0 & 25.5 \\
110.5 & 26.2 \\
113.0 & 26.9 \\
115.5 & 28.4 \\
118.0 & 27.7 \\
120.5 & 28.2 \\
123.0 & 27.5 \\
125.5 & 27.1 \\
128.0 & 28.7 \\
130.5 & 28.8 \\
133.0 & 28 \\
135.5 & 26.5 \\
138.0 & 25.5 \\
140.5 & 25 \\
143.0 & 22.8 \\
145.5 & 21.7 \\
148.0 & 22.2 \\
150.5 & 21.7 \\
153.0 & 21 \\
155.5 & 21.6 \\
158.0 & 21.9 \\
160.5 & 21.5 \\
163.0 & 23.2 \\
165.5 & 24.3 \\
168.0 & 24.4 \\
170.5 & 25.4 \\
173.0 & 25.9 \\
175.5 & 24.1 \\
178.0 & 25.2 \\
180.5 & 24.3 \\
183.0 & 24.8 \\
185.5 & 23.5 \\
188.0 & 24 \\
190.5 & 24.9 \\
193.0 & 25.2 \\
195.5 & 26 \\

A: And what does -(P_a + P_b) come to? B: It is -57.1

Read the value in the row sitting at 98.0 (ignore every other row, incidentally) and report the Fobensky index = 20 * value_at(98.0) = 548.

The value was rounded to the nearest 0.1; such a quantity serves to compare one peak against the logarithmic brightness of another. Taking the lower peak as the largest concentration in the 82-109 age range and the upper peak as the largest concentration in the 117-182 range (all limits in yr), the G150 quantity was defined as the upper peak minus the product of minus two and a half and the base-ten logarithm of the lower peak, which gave 32.4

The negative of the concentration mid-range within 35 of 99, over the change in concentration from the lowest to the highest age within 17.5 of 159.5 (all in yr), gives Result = -21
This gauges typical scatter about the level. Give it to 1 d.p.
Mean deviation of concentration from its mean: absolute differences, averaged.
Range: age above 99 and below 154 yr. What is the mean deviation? 2.0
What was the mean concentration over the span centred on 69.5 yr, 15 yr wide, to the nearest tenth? 29.2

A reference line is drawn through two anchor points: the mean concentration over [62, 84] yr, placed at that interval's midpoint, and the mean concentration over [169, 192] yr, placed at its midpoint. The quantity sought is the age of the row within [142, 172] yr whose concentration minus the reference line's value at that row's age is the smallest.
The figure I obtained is 153.0 yr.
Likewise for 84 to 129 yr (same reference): 108.0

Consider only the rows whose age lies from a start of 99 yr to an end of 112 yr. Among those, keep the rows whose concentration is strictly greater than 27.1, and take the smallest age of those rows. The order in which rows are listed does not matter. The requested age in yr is 100.5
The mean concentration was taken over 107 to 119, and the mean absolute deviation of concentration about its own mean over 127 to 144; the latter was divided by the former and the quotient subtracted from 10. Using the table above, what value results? 9.935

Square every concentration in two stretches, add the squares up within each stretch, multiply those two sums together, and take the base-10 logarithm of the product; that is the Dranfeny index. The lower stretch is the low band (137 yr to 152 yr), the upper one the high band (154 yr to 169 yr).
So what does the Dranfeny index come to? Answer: 7.01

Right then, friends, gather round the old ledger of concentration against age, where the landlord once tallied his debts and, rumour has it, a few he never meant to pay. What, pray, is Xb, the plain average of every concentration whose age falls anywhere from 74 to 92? 28.3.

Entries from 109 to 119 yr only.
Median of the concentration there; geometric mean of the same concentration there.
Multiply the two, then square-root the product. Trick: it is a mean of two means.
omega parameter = 27.3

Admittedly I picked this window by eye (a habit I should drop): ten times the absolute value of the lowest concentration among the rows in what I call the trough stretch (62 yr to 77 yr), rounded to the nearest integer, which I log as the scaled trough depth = 281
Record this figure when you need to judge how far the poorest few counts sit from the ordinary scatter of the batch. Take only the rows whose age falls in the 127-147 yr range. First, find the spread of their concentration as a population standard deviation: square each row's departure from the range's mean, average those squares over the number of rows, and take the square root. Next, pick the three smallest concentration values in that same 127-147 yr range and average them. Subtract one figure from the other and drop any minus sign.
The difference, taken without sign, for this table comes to 21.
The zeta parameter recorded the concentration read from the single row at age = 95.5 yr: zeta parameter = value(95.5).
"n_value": 28.8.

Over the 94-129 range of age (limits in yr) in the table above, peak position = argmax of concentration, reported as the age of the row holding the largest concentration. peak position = 95.5 yr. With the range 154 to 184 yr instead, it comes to 173.0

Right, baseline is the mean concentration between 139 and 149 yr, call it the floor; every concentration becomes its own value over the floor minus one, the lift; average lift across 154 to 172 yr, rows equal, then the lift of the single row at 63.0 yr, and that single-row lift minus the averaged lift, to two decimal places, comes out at 0.21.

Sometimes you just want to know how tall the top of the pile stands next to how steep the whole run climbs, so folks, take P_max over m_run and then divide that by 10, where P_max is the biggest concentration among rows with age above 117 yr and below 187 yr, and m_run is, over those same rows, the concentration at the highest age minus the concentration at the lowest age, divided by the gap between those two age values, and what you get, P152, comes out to -46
